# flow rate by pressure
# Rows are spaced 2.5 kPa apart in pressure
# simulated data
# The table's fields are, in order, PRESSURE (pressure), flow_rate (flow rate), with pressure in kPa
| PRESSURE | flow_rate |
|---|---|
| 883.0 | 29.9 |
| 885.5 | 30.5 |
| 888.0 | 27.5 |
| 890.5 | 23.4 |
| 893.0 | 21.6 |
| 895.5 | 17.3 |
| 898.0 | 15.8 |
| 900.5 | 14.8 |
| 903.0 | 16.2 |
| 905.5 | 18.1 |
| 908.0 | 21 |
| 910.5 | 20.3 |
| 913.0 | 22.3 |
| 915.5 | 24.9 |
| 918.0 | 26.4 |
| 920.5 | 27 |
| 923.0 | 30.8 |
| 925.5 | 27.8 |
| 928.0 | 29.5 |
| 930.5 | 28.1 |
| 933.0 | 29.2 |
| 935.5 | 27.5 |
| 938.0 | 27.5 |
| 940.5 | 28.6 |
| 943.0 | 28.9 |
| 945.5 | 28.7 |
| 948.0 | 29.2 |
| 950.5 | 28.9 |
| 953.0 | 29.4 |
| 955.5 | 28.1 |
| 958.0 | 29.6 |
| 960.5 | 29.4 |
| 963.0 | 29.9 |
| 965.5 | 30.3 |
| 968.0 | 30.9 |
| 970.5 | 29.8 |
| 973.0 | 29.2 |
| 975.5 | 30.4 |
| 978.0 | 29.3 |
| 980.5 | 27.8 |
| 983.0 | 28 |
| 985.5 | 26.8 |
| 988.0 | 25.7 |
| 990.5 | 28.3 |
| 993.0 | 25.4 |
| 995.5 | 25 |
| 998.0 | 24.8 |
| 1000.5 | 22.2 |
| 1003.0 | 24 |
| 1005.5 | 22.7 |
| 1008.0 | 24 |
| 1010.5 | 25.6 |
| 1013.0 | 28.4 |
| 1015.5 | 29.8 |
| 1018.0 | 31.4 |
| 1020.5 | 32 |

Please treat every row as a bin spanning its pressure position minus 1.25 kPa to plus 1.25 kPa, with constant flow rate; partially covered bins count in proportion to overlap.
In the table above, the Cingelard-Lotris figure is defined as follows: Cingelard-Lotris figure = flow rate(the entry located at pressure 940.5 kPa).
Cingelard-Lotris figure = 28.6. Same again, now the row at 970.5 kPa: 29.8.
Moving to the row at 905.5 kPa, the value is 18.1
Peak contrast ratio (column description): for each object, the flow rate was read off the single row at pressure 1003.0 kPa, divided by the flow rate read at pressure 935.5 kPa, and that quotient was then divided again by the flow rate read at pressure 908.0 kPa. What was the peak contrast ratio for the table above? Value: 0.042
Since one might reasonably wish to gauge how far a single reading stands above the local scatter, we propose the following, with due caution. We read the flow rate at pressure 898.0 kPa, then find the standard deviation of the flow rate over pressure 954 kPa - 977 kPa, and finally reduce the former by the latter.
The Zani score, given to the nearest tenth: 15.0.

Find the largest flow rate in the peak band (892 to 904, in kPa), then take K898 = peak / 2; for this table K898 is 10.8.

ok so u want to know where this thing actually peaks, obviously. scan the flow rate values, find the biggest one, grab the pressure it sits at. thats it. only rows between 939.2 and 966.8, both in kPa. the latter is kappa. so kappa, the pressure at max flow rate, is 965.5 kPa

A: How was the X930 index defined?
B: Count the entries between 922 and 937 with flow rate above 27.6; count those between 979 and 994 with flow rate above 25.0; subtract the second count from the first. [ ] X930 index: -1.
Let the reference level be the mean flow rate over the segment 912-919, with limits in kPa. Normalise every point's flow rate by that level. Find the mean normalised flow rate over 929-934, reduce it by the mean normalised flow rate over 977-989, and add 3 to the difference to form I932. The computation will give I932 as 3.05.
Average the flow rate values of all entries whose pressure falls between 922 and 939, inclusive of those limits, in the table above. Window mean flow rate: 28.6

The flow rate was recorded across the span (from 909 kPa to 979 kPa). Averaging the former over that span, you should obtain 28.3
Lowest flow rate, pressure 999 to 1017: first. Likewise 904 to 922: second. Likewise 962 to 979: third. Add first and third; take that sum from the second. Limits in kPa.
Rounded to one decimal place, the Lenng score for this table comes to -33.3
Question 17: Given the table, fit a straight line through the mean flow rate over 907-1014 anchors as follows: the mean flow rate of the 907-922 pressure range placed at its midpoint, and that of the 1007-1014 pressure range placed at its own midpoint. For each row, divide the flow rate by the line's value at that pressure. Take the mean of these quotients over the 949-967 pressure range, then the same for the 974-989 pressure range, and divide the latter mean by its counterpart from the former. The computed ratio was 0.93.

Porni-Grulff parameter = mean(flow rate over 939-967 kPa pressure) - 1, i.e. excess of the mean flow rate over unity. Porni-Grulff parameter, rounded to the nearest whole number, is 28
